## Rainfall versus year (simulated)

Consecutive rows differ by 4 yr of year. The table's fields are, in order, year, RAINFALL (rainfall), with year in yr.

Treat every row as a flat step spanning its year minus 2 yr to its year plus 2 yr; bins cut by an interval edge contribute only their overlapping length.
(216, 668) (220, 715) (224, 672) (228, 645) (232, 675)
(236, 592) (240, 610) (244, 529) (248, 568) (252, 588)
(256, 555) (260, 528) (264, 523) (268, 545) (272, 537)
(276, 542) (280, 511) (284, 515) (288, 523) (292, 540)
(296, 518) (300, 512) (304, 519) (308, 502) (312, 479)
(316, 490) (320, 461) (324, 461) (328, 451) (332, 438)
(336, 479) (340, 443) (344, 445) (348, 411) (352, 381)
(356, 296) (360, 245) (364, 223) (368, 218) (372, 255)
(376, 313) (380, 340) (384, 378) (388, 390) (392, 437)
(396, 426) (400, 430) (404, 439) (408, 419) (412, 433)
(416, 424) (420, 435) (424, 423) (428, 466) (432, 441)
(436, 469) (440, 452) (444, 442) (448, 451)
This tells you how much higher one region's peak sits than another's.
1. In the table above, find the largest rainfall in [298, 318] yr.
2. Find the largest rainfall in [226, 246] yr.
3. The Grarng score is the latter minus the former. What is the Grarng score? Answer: 156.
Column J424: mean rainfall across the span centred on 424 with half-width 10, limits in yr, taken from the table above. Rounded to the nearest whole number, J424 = 438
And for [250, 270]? 548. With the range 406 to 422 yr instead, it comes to 428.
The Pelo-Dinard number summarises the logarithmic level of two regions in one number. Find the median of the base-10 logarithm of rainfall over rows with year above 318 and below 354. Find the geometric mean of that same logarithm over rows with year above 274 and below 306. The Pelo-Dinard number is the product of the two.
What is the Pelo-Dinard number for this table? 7.198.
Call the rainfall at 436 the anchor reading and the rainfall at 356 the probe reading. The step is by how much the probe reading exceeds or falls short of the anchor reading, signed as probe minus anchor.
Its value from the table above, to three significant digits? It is -173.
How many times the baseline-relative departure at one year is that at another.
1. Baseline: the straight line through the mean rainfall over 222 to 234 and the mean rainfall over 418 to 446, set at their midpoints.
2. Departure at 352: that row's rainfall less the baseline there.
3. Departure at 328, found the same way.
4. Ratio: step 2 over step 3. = 1.4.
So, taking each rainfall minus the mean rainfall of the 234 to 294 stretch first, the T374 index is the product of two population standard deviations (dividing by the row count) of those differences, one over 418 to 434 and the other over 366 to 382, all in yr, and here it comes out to 750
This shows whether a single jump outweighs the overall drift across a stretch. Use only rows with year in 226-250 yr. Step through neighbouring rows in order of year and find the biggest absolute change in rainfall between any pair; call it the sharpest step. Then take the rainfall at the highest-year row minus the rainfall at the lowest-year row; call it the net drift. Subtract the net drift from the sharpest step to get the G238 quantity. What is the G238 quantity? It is 160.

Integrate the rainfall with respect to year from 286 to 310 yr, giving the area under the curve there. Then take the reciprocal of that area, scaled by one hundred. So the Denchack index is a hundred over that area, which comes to 0.0080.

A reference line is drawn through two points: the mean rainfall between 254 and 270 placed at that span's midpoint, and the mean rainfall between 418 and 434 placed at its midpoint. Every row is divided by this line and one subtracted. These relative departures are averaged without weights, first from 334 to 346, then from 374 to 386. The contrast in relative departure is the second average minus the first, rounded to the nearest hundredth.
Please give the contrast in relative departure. -0.19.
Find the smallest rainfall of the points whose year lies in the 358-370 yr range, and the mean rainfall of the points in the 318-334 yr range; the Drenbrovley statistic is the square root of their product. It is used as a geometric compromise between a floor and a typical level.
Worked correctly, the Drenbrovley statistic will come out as 314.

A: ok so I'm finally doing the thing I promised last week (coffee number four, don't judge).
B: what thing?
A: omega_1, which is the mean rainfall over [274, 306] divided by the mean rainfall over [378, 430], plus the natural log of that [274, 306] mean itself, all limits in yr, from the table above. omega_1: 7.51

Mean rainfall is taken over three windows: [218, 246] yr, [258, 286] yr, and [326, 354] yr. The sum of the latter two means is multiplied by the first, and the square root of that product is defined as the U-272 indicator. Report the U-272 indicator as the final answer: 782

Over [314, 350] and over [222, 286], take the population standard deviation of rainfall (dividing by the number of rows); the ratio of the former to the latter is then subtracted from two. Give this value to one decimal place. 1.6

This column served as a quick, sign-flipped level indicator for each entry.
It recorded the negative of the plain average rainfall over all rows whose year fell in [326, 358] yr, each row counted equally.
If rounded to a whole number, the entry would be -418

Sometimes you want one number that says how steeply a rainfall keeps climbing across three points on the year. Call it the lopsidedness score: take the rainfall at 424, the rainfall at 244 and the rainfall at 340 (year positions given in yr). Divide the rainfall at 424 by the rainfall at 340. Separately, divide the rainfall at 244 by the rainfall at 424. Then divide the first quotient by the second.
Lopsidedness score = 0.76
